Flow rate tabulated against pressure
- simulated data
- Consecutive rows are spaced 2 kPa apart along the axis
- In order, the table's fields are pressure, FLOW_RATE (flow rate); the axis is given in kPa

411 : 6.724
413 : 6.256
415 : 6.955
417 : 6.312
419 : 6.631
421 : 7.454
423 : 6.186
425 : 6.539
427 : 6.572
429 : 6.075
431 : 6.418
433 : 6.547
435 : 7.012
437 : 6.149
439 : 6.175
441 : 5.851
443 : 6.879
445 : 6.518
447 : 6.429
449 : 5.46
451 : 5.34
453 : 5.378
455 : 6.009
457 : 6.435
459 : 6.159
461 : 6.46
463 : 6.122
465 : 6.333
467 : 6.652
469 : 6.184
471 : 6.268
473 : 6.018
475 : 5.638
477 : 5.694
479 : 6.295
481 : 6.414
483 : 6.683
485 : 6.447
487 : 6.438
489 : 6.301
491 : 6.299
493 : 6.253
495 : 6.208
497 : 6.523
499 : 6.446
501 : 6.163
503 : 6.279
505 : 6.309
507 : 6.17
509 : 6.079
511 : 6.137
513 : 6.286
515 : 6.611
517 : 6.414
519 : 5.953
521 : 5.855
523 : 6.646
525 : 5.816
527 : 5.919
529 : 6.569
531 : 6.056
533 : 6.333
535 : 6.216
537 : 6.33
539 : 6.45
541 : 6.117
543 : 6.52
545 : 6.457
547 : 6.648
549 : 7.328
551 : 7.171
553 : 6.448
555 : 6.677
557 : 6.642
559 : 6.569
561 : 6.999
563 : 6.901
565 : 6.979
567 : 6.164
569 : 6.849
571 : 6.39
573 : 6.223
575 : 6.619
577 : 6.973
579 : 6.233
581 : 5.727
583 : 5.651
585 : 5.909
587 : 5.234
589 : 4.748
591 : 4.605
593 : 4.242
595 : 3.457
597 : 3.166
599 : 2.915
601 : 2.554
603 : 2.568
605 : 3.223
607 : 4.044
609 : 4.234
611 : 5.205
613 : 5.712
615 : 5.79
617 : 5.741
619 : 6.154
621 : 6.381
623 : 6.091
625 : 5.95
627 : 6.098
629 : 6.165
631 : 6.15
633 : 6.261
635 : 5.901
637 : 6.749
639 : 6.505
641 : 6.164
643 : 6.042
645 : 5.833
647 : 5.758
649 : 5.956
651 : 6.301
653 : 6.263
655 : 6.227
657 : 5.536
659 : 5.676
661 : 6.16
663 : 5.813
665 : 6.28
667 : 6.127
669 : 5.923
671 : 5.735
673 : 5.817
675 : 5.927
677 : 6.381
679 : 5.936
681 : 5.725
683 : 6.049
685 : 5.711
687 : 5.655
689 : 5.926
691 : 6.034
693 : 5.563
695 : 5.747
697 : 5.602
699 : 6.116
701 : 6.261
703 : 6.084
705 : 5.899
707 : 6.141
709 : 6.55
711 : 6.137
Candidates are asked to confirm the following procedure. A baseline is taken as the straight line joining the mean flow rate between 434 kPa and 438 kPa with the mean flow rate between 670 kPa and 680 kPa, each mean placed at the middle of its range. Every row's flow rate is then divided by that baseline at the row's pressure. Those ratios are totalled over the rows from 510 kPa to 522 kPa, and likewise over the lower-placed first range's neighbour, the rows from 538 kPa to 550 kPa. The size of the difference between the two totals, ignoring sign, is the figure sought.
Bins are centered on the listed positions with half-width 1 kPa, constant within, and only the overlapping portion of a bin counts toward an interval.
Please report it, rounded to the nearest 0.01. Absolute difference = 0.43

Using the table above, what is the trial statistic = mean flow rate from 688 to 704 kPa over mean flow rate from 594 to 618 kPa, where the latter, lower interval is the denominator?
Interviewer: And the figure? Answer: 1.461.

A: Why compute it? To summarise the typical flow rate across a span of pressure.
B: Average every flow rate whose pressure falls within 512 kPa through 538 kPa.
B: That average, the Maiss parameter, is 6.2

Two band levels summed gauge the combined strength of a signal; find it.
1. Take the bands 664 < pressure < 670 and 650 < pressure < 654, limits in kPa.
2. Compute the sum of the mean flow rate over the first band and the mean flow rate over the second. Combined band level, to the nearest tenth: 12.4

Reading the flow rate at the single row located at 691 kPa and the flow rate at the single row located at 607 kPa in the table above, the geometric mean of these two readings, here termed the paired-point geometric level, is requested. 4.94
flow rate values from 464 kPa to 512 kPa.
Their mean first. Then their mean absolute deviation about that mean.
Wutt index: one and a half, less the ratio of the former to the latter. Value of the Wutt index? -35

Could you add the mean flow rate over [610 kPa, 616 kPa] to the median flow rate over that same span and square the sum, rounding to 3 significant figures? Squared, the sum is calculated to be 127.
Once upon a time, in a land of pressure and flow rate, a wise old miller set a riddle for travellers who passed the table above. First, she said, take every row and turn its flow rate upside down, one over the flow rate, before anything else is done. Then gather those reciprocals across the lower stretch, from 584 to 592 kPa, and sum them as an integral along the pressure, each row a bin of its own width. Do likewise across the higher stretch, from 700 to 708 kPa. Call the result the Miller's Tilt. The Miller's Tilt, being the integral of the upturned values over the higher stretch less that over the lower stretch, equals -0.26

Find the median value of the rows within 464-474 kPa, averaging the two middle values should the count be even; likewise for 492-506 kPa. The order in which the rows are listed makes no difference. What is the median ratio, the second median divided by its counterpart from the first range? 1.00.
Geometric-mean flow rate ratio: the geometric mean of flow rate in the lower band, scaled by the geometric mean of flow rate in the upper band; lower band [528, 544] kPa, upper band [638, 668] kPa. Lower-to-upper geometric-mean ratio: 1.047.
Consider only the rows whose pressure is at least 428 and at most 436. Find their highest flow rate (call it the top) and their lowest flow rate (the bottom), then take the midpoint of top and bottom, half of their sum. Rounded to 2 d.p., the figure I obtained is 6.54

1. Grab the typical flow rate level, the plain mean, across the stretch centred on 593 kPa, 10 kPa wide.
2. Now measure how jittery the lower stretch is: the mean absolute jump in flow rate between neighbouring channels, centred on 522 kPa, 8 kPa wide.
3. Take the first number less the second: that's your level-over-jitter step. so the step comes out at 3.5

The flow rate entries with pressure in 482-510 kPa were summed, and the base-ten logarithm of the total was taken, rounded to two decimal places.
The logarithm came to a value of 1.95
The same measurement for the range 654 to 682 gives 1.92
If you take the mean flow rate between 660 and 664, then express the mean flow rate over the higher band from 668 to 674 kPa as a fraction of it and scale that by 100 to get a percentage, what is 97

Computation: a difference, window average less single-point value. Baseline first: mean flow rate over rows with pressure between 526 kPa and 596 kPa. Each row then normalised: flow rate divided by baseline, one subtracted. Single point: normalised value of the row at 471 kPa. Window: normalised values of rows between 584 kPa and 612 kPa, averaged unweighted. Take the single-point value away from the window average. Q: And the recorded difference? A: -0.366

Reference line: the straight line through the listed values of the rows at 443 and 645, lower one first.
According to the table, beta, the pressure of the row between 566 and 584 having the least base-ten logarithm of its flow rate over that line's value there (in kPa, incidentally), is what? 583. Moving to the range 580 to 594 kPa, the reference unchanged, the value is 593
